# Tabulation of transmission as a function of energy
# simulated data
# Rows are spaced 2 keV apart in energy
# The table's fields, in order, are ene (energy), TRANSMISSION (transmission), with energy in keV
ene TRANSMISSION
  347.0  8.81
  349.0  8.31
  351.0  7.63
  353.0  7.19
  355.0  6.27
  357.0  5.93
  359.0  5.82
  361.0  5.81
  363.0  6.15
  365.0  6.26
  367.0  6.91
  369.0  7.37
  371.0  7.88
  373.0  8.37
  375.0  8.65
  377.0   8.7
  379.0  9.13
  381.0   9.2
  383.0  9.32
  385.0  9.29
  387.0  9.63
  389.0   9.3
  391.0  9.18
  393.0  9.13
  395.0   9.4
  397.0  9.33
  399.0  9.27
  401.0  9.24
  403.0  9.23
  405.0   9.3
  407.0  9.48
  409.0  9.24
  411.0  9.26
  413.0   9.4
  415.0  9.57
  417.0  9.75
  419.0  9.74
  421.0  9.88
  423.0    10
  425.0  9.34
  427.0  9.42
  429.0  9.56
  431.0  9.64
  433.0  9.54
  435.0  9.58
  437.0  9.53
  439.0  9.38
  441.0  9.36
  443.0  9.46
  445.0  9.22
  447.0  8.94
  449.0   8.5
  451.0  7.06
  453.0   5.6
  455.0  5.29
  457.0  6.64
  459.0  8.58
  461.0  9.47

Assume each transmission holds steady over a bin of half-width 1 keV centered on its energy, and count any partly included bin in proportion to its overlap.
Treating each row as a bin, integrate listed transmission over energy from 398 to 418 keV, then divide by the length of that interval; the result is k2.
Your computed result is 9.37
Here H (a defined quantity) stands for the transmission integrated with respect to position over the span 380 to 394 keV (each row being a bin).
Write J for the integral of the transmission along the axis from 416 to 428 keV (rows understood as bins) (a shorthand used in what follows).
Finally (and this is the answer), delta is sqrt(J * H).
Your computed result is 123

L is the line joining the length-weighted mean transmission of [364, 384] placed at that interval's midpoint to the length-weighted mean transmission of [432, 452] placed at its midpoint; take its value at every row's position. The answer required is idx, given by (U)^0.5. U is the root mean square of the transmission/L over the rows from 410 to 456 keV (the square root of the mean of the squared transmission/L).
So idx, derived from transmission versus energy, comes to 1.010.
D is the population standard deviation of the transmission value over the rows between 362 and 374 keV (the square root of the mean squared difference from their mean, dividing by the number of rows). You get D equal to 0.81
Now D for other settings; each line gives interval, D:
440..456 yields 1.60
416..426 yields 0.22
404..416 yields 0.12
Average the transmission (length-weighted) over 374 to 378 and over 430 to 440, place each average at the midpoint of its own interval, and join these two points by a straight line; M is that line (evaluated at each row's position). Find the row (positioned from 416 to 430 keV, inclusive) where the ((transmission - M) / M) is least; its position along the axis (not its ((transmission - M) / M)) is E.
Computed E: 425.0 keV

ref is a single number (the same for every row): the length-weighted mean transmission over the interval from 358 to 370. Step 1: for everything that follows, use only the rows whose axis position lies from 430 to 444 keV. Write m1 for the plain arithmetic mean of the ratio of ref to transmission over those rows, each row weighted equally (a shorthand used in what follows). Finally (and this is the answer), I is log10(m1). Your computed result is -0.172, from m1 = 0.67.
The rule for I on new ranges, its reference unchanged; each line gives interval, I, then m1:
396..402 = -0.162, 0.69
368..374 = -0.090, 0.81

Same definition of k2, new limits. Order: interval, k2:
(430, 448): 9.41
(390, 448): 9.43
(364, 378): 7.73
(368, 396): 8.90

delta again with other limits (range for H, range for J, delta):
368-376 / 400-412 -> 85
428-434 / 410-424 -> 88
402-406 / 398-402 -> 37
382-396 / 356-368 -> 98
